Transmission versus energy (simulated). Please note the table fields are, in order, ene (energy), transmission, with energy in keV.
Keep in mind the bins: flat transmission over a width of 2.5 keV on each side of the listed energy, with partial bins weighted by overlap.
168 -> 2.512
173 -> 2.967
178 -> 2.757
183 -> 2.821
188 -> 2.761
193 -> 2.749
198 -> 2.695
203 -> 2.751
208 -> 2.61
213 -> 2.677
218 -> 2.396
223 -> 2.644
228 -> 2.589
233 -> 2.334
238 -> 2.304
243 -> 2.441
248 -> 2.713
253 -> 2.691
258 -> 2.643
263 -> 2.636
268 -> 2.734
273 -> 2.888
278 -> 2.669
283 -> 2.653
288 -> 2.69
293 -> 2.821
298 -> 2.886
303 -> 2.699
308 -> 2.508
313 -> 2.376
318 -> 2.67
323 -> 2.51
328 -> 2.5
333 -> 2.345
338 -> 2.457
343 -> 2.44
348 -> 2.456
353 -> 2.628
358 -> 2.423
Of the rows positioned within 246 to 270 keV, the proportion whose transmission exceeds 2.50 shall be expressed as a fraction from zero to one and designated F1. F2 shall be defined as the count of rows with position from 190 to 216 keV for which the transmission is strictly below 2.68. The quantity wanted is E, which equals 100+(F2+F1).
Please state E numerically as 103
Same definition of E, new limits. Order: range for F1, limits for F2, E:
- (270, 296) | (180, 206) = 101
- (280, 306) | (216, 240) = 106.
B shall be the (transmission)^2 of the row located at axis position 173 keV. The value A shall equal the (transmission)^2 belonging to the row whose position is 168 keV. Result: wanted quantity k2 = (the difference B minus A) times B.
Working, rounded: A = 6.3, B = 8.8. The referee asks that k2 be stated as 22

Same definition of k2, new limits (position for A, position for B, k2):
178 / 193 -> 0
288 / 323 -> -6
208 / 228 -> -1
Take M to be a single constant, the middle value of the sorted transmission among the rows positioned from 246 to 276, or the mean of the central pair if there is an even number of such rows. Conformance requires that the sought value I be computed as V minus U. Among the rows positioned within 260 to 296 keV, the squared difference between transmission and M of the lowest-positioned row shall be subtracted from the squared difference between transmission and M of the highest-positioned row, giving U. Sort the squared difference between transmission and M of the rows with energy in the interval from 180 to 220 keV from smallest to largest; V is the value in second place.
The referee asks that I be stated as -0.01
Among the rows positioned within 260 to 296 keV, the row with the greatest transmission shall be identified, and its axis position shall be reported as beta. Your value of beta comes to 273 keV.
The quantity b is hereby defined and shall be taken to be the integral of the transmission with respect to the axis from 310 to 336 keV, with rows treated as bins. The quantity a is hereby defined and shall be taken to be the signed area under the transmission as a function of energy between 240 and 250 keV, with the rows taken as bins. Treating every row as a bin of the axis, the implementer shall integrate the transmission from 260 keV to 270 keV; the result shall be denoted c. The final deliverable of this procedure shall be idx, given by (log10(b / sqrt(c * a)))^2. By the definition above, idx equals 0.15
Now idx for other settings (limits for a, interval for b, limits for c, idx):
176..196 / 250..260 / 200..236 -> 0.18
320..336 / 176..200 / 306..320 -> 0.06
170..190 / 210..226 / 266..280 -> 0.00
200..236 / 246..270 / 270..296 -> 0.01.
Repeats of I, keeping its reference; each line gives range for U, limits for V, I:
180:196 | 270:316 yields 0.01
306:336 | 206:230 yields -0.09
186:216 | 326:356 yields 0.04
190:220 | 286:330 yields -0.09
